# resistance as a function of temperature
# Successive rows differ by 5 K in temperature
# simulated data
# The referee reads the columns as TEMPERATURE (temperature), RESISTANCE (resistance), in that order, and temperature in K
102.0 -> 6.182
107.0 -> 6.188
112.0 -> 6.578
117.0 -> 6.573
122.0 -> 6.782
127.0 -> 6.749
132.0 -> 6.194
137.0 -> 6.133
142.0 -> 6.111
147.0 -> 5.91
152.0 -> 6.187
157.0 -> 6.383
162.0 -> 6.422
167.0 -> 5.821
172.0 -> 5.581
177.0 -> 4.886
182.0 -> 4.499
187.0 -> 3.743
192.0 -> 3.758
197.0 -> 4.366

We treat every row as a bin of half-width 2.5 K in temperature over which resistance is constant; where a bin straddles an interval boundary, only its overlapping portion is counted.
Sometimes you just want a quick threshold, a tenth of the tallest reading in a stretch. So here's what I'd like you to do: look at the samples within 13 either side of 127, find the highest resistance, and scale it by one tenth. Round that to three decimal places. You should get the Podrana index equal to 0.678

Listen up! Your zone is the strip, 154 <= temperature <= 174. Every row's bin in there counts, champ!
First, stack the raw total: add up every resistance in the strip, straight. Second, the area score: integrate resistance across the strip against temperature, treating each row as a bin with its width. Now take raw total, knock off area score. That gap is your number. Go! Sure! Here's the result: -97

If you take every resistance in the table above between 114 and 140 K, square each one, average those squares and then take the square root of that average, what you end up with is 6.5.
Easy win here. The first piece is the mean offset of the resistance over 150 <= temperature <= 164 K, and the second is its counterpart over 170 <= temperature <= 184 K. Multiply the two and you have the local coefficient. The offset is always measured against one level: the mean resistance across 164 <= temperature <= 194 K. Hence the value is 0.4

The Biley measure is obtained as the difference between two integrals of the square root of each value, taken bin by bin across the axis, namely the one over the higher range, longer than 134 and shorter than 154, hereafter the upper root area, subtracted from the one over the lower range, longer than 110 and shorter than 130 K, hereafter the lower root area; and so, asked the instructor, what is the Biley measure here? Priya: 2.3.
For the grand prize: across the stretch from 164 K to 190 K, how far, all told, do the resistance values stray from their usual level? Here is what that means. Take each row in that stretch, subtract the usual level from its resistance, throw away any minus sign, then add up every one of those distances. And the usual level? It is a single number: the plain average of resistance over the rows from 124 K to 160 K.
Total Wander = 6.7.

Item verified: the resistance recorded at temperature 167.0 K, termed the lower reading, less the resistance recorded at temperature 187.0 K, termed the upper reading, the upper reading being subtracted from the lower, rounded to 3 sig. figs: 2.08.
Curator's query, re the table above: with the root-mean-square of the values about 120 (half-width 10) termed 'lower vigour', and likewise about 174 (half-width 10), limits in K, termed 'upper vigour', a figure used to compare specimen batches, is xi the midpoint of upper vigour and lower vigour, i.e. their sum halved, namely 5.9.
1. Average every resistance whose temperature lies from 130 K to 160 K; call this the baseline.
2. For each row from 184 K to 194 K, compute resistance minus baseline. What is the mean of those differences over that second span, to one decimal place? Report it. -2.4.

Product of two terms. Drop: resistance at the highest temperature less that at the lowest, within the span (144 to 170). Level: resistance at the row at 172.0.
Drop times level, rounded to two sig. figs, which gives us -0.50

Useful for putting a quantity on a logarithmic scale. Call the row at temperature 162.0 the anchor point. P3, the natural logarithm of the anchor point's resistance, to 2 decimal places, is 1.86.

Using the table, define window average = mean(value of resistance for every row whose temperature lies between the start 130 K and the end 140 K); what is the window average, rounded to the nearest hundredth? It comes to 6.16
